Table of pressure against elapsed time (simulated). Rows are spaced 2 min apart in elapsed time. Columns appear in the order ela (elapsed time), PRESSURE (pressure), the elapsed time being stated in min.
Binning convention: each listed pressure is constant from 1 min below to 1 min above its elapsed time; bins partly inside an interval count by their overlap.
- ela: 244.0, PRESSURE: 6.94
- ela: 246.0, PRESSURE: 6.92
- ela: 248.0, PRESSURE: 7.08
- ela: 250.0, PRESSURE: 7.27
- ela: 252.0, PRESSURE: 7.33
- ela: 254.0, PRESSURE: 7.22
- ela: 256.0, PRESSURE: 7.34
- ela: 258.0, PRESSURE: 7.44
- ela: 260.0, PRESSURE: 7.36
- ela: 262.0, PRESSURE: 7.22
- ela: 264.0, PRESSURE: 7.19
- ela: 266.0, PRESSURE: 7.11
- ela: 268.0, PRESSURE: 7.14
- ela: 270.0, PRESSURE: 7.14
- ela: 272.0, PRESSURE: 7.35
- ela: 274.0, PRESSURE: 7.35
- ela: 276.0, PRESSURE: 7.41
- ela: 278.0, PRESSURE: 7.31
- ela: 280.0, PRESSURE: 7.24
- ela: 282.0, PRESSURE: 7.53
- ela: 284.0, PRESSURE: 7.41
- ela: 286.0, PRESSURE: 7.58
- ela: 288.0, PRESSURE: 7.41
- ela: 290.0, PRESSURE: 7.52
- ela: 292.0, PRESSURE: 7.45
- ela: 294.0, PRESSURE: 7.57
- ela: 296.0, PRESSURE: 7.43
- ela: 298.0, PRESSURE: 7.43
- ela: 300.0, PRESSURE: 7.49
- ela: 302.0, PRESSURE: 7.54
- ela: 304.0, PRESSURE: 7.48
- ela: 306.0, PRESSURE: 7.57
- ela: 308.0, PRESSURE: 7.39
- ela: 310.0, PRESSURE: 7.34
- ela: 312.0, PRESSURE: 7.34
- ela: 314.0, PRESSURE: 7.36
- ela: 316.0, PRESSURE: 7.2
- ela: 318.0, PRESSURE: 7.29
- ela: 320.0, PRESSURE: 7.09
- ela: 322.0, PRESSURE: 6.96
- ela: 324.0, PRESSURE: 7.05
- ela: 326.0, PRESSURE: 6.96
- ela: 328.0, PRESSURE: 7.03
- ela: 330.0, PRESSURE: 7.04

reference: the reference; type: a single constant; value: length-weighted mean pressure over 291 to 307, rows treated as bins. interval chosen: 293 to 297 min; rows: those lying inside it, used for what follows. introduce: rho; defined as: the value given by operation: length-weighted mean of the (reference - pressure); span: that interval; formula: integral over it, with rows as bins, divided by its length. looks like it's -0.005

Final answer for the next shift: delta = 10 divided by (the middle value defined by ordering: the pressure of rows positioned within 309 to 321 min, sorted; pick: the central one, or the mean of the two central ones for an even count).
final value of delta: 1.37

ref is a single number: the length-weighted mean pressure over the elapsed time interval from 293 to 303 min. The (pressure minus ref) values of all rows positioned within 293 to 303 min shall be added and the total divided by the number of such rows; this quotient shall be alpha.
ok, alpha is 0.00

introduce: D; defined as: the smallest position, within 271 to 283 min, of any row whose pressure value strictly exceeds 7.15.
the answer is 272.0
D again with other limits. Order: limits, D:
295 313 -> 296.0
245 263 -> 250.0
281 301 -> 282.0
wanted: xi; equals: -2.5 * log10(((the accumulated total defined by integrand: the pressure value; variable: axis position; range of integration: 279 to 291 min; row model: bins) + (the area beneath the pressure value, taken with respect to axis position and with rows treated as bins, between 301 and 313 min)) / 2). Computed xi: -4.88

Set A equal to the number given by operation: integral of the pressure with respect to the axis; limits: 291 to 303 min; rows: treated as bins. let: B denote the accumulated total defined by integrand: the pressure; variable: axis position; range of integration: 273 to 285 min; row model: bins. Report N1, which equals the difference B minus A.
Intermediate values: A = 89.8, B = 88.5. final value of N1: -1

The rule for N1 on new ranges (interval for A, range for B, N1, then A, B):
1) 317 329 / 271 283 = 4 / 84.8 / 88.4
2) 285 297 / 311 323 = -3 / 89.9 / 86.5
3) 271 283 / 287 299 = 1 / 88.4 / 89.6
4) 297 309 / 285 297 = 0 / 89.8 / 89.9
